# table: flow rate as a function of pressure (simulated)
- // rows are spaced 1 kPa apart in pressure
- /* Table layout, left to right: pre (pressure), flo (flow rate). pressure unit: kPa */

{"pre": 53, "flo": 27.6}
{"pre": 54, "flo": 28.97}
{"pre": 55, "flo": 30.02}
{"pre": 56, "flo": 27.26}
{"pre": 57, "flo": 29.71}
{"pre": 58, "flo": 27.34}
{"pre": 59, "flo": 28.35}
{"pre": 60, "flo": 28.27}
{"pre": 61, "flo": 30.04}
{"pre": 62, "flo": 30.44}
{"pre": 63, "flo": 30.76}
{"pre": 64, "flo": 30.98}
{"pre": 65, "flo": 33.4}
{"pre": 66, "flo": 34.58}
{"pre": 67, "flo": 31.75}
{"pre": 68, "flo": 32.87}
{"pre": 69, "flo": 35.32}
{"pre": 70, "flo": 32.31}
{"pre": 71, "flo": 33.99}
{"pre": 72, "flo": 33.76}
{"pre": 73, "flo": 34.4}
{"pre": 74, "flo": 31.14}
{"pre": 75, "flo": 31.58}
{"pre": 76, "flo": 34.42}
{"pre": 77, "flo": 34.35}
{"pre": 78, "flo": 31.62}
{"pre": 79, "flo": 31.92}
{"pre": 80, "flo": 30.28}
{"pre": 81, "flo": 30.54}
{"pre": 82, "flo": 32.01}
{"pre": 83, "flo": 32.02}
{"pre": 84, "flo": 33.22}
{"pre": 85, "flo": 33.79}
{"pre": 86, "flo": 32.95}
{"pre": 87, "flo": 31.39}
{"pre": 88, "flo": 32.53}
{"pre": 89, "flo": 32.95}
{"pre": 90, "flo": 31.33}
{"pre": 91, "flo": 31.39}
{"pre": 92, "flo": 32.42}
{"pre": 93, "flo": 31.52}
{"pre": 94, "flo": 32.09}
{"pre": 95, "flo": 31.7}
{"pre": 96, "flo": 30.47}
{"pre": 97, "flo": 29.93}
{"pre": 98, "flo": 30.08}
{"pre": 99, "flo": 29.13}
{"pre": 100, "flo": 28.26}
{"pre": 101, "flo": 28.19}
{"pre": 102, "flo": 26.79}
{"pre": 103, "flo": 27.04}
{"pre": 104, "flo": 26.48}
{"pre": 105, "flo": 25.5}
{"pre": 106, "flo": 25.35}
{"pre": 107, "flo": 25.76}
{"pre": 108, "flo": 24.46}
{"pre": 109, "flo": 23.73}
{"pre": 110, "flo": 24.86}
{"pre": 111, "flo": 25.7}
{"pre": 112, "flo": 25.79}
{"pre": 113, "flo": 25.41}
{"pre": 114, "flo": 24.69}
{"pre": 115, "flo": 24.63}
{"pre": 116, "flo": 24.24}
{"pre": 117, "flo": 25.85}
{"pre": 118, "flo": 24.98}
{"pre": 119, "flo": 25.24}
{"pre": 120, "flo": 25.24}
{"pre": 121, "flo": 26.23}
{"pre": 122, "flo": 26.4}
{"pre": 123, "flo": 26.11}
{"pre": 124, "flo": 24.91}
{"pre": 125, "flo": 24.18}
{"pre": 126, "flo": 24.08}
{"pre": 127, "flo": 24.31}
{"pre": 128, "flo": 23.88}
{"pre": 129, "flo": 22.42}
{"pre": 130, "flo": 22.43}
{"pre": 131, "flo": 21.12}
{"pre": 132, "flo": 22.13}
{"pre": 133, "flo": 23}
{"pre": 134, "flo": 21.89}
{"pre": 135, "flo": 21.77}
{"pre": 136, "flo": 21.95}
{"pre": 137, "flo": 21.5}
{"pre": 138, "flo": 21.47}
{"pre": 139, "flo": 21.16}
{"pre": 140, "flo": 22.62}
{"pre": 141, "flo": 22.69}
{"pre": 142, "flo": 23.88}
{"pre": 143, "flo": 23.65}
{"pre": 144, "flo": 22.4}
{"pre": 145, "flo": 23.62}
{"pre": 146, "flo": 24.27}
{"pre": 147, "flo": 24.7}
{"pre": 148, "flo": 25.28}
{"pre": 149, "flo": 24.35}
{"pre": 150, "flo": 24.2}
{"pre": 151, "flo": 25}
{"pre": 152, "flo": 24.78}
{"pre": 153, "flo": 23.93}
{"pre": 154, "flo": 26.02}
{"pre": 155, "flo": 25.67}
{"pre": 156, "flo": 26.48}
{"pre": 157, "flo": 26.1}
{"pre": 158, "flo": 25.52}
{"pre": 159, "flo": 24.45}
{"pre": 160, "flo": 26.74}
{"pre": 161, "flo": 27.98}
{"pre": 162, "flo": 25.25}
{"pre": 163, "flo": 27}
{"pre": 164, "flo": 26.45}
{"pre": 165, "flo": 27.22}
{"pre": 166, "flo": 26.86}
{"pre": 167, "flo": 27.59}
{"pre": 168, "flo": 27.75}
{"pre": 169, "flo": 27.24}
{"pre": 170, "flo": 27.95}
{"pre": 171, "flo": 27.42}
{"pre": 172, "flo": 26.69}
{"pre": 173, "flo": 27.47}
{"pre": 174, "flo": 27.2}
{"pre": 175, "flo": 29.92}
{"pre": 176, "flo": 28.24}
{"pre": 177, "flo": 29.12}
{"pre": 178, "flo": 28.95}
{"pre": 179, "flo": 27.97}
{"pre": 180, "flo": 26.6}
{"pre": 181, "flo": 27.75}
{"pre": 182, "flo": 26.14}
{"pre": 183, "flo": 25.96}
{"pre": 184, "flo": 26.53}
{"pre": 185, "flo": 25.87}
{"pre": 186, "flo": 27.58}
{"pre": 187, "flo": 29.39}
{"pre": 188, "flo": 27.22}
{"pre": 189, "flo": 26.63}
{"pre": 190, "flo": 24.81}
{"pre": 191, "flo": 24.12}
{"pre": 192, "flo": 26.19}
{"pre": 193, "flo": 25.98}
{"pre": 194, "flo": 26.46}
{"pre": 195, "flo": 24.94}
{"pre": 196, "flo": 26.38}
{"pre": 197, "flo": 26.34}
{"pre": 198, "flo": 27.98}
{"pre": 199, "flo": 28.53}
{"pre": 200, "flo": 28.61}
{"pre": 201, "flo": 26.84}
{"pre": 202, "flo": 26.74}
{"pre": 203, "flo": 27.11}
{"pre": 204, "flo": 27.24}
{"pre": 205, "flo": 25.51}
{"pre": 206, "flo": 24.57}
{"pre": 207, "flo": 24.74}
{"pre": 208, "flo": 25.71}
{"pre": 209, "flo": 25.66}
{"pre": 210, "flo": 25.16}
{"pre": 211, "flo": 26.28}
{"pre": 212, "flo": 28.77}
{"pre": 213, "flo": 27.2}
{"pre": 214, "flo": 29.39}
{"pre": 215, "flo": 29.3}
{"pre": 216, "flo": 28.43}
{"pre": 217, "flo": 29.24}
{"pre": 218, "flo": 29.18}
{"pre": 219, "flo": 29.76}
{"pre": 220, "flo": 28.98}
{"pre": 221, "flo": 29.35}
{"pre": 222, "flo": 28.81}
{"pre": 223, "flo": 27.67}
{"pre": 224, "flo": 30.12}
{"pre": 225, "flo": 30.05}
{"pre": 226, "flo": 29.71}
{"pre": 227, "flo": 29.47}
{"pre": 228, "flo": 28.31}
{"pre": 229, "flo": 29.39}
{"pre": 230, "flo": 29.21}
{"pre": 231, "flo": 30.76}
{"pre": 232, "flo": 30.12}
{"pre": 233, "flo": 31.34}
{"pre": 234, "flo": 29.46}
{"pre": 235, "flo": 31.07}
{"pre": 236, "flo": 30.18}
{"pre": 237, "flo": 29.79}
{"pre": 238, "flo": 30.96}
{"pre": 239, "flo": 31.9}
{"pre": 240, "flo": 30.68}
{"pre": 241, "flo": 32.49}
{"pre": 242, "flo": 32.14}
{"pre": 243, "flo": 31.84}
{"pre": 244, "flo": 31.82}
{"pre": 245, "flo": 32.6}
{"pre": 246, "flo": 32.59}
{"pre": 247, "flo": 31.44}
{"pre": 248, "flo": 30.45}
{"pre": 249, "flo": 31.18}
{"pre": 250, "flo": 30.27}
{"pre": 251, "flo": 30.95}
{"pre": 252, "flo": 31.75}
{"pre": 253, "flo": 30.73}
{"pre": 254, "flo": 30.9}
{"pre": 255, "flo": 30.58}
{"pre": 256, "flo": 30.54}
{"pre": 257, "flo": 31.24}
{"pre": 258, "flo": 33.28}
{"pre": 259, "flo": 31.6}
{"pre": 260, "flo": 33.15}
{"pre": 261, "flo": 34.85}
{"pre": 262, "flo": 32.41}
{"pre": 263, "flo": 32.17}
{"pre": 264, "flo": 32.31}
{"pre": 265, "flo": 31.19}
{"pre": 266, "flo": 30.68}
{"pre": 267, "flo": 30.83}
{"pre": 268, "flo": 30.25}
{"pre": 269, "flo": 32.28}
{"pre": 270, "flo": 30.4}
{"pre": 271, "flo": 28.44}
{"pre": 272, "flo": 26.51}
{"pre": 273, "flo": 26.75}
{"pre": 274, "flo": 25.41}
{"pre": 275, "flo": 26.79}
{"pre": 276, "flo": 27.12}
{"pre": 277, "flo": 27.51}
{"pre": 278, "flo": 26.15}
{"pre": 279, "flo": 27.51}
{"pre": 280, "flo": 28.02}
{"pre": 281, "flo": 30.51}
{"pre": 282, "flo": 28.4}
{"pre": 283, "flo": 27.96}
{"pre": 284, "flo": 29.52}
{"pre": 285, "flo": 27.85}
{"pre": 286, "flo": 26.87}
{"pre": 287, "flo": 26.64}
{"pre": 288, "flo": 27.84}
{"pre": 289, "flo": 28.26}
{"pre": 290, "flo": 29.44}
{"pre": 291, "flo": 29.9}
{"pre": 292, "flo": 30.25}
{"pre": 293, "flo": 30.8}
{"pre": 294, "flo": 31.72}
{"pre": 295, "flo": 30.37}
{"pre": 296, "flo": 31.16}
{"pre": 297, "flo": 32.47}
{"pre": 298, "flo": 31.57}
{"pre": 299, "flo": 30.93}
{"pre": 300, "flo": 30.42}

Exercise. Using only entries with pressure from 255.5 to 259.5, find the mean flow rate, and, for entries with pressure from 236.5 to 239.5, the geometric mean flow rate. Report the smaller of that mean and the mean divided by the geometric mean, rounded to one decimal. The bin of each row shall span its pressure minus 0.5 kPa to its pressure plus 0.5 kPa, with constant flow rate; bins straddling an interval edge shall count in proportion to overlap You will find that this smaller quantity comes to 1.0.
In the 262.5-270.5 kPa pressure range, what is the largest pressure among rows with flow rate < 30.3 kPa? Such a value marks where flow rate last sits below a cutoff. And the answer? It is 268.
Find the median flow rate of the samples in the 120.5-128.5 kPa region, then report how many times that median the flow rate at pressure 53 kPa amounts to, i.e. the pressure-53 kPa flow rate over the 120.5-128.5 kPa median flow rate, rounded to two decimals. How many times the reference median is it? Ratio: 1.12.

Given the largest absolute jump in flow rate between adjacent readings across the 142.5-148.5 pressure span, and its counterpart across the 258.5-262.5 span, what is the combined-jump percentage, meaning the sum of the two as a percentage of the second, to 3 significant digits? 151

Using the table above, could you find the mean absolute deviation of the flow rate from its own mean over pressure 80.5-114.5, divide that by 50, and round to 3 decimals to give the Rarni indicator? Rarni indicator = 0.057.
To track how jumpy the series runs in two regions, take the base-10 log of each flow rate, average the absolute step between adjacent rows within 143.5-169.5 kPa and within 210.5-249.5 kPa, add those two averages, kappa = 0.0284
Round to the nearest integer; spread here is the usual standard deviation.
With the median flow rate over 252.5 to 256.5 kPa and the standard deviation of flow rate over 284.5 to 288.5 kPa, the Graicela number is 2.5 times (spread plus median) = 78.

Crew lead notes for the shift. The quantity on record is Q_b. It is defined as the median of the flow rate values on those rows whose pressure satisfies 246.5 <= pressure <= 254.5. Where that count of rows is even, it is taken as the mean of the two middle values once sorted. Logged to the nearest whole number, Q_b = 31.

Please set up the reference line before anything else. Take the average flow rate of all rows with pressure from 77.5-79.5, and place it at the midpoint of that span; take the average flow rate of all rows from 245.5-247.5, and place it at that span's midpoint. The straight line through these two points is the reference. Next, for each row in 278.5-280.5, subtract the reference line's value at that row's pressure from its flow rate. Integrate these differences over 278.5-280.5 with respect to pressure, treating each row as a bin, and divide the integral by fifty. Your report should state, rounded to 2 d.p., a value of -0.17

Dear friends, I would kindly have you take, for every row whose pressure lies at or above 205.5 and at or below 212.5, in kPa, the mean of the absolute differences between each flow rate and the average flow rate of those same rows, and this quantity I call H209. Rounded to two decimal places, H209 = 0.96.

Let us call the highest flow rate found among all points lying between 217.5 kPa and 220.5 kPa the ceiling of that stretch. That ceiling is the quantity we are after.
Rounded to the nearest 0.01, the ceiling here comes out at 29.76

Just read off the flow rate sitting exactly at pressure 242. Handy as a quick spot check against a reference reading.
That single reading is 32.14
